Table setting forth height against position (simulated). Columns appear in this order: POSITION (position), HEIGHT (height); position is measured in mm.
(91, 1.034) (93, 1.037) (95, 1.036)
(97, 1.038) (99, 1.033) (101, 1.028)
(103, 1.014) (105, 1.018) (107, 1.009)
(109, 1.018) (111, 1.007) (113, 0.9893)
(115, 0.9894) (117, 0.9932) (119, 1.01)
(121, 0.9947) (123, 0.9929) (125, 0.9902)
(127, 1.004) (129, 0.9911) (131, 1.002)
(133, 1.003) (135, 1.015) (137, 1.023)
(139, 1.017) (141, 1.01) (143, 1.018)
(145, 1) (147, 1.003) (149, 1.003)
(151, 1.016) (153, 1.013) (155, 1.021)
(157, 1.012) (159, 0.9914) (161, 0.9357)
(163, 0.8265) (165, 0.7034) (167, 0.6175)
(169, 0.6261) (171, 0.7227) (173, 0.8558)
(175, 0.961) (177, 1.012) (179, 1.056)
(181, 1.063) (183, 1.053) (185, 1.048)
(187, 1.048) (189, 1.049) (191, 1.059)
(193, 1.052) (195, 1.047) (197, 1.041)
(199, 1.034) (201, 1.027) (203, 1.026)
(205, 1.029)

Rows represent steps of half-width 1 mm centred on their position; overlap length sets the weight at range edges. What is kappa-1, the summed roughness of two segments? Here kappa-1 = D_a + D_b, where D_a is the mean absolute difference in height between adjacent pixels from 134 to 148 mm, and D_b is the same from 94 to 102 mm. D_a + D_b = 0.012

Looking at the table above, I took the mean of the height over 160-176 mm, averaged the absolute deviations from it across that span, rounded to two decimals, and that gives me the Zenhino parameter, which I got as 0.11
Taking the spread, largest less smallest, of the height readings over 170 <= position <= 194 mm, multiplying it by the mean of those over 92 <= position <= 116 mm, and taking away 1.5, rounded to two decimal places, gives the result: -1.15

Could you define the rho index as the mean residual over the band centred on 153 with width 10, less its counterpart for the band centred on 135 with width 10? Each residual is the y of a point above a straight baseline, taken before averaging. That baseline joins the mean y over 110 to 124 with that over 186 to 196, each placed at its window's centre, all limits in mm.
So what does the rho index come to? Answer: -0.012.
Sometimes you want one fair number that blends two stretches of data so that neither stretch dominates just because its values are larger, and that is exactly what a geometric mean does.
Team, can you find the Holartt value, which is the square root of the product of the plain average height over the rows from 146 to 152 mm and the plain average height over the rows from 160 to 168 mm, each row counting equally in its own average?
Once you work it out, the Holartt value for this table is 0.88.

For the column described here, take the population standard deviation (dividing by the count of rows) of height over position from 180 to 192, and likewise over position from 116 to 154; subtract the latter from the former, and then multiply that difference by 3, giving 0.0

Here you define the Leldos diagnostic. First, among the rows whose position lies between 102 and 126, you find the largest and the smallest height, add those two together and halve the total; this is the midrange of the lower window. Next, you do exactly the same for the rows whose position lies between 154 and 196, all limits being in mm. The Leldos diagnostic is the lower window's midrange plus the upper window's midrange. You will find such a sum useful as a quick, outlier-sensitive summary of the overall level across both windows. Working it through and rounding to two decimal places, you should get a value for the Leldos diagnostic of 1.84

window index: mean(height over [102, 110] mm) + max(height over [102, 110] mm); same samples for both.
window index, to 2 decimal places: 2.03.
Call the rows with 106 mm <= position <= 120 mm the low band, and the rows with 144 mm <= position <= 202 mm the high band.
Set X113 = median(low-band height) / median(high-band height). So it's 0.99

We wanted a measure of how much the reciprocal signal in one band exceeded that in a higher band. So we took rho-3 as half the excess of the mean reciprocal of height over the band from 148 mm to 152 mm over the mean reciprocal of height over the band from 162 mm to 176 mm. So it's -0.18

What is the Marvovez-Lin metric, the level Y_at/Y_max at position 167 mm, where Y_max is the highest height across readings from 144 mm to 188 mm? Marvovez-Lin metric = 0.581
